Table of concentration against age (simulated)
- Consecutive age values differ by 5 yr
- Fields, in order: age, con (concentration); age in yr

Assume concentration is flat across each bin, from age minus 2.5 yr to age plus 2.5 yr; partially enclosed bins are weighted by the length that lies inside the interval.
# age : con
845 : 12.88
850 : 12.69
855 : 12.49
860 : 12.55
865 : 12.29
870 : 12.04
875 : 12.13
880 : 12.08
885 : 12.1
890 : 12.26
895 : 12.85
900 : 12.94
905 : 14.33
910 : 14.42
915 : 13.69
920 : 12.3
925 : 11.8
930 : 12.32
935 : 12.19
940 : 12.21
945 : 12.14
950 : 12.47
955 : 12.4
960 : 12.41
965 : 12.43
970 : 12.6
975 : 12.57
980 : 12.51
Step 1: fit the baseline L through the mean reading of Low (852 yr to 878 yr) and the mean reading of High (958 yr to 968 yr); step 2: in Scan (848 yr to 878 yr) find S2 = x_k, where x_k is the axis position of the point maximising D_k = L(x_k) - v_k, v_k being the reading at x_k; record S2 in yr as 870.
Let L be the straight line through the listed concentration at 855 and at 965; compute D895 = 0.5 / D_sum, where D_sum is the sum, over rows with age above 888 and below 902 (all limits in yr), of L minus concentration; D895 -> -0.8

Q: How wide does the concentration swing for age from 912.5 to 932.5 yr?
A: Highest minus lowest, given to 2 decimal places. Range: 1.89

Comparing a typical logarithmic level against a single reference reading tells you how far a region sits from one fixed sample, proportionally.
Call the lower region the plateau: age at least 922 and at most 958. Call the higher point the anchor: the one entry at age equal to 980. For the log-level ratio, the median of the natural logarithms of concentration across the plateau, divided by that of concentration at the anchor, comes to 0.99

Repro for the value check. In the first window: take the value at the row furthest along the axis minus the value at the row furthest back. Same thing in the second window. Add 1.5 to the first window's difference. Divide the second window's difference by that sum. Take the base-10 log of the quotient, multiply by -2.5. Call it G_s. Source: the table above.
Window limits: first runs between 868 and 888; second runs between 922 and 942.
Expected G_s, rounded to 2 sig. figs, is 1.5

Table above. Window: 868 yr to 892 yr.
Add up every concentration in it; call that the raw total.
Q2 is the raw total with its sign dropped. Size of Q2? 60.6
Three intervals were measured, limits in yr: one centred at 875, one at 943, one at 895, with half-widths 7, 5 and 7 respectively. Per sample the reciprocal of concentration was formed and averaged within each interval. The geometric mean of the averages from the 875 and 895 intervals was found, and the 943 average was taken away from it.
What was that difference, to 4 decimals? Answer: -0.0013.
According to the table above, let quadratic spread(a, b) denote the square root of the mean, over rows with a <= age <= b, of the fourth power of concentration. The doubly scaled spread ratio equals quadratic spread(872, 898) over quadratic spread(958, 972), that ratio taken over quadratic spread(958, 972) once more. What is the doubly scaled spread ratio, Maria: 0.0062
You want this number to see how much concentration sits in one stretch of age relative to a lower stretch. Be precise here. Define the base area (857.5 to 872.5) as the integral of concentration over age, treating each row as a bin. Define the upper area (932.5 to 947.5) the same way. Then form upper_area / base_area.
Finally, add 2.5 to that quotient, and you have 3.49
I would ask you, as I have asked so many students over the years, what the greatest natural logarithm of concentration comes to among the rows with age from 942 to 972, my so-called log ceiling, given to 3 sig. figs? 2.53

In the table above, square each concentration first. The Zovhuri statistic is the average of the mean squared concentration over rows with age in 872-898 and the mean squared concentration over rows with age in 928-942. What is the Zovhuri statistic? 150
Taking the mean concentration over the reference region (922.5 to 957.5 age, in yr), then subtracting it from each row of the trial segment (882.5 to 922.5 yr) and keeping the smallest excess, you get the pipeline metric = -0.119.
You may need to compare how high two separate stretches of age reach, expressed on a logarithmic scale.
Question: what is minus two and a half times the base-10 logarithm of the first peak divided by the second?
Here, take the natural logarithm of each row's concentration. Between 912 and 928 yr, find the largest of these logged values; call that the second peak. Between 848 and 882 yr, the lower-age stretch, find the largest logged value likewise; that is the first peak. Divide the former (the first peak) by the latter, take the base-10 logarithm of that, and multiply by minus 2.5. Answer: 0.032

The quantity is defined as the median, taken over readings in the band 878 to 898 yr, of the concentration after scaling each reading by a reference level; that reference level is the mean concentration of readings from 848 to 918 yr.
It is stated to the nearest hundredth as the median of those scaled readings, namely 0.95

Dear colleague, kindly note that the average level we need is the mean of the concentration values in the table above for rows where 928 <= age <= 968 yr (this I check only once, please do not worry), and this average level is 12.3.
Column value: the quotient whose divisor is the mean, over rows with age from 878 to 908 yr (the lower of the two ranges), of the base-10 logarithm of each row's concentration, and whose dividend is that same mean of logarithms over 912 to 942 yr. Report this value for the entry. 0.99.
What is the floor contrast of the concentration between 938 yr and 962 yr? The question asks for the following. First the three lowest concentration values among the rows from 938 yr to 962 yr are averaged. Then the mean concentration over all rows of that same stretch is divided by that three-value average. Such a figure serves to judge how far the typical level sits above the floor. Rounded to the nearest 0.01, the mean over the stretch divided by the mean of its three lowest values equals 1.01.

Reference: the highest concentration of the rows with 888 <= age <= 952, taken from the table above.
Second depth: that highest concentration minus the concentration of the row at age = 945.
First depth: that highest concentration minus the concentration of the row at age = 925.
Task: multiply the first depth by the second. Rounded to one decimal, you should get 6.0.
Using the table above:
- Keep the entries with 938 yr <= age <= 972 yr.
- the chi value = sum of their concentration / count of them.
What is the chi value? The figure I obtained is 12.38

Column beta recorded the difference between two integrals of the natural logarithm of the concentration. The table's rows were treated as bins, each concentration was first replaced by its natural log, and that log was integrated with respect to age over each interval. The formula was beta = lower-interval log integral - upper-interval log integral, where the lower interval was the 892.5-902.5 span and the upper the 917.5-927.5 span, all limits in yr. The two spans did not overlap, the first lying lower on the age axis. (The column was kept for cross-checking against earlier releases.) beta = 0.68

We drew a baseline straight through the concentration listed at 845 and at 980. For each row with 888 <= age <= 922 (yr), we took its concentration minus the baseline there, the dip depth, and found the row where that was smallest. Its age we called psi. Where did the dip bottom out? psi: 890 yr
